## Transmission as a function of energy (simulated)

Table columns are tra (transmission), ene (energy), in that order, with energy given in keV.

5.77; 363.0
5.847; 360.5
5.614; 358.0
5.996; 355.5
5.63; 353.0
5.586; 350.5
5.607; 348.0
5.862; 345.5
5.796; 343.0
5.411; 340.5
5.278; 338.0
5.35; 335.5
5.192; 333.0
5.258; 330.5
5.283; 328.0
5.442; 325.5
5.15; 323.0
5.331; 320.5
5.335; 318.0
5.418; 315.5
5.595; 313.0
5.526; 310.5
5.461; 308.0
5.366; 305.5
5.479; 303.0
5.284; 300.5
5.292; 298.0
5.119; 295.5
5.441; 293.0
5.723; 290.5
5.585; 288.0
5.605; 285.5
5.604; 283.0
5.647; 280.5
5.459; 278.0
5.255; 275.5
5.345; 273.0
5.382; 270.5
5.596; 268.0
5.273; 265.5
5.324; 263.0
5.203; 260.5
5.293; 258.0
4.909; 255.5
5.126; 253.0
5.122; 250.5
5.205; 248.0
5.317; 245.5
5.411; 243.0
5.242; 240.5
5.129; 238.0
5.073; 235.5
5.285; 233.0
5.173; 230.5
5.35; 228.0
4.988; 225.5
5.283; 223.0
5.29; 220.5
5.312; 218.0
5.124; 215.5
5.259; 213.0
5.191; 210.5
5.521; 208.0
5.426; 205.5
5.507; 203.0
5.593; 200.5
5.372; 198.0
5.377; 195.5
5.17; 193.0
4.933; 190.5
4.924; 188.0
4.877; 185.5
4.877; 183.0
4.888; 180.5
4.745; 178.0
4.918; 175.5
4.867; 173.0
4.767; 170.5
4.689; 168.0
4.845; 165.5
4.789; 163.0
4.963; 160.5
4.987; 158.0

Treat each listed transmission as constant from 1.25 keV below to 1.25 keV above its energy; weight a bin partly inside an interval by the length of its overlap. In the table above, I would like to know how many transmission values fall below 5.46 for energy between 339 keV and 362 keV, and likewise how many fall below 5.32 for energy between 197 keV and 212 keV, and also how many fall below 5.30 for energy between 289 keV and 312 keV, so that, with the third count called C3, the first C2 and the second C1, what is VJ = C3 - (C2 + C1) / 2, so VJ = 2.0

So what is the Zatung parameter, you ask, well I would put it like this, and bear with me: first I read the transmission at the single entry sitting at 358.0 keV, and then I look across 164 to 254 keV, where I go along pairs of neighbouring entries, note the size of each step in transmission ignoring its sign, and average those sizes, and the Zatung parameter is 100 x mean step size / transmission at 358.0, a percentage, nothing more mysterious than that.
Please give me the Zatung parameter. 2.2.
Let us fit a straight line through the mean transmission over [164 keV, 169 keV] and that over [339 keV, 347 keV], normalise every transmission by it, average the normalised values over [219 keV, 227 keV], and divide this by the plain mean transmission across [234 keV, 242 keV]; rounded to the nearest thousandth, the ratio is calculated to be 0.199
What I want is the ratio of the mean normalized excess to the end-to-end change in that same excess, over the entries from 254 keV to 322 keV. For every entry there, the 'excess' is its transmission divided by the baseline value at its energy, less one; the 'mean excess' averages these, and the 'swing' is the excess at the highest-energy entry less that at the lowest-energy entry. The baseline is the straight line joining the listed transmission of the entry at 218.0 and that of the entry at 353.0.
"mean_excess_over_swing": -0.3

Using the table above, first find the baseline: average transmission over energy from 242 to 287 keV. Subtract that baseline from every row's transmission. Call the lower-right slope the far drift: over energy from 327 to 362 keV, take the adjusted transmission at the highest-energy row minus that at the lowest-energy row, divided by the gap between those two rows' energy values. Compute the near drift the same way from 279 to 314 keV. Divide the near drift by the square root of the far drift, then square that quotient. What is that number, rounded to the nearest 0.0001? 0.0001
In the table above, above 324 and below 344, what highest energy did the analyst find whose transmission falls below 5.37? 338.0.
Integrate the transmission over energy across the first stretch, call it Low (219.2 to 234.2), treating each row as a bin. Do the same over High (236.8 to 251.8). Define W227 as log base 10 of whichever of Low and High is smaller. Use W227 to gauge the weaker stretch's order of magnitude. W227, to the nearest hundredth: 1.89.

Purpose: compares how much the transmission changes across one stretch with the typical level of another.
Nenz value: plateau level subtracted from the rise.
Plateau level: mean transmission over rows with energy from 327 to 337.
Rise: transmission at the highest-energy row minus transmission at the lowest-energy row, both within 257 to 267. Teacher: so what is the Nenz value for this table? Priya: -5.3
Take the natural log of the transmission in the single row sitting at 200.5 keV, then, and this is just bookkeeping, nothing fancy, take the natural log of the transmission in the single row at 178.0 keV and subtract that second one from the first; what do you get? 0.16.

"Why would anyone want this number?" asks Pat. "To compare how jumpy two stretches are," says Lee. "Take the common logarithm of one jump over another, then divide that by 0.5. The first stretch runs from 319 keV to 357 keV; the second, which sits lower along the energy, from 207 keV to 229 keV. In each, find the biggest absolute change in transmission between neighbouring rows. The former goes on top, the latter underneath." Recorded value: 0.1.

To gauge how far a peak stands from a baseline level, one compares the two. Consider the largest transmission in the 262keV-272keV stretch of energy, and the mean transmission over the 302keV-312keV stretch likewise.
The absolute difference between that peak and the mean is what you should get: 0.14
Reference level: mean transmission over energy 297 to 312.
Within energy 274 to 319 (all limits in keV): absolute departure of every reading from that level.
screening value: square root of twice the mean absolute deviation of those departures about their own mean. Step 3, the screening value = 0.39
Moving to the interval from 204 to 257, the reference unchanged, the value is 0.45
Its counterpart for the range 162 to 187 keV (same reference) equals 0.35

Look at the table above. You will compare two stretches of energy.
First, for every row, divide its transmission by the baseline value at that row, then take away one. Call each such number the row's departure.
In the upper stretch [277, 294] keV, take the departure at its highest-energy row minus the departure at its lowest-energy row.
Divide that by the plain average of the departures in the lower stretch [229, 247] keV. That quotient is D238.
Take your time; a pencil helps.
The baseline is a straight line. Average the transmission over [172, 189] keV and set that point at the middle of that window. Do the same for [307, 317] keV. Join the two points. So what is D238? -1.0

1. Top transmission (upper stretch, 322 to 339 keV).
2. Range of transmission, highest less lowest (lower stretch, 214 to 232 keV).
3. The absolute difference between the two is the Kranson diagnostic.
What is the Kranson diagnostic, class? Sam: 5.08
